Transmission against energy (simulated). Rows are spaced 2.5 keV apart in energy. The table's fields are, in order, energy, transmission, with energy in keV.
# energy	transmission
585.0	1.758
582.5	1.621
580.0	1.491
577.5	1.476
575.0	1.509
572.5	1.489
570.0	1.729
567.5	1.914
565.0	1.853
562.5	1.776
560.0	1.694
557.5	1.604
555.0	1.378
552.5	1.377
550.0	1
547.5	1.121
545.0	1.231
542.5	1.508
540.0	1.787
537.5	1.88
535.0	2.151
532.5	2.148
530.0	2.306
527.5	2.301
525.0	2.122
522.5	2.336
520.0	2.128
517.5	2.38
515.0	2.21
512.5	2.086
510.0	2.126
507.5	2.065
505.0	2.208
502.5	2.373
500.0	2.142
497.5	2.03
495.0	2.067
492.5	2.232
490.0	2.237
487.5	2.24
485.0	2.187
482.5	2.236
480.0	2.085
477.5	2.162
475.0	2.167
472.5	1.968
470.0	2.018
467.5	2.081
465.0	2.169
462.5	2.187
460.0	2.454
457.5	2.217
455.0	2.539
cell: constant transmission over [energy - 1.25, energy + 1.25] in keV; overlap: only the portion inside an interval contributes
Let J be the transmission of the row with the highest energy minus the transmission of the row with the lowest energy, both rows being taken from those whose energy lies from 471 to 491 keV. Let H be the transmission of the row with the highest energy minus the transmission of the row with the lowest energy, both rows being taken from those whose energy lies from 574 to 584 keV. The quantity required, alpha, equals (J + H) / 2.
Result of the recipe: 0.19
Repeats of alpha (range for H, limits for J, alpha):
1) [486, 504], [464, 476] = 0.07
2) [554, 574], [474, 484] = 0.09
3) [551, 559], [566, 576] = -0.09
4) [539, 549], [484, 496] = -0.39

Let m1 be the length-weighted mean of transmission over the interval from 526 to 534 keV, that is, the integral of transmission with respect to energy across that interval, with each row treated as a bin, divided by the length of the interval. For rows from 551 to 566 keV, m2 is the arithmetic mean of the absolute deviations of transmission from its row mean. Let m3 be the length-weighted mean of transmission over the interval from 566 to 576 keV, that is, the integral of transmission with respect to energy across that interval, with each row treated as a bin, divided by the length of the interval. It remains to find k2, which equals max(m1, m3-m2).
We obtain 2.24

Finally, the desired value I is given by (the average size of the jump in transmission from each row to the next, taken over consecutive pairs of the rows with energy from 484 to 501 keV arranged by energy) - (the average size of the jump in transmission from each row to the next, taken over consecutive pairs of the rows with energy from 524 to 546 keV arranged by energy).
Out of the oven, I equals -0.10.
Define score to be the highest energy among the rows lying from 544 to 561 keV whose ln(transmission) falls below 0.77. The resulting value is 560.0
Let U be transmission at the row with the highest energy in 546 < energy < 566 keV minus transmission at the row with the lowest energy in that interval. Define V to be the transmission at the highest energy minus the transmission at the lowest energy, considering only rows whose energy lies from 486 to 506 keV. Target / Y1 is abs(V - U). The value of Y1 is 0.76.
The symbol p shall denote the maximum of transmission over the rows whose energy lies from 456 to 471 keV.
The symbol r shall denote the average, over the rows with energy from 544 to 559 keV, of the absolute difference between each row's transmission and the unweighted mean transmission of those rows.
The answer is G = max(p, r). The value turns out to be 2.45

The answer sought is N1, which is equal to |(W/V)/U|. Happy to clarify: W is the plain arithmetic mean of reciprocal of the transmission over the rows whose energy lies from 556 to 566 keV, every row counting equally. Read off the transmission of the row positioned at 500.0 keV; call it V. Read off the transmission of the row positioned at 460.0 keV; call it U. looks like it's 0.110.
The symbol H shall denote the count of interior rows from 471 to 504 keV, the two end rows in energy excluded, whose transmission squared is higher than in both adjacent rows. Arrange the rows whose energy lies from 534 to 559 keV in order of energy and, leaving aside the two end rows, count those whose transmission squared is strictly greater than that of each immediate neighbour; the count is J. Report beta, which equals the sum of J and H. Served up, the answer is 3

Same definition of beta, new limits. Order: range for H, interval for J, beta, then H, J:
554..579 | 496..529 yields 6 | 2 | 4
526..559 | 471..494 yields 5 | 2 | 3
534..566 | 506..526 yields 3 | 0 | 3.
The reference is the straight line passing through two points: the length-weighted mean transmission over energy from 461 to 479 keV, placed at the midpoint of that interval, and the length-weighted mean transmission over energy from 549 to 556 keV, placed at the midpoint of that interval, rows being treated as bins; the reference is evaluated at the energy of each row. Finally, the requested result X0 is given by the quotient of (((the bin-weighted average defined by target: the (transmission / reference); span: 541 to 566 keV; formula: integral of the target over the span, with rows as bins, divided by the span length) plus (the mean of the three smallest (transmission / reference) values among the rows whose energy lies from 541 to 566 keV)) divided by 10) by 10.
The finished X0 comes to 0.0203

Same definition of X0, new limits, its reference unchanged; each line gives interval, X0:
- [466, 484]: 0.0198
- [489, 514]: 0.0234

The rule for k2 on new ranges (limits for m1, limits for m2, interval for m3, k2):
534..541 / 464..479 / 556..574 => 1.94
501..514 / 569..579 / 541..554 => 2.17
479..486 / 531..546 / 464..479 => 2.17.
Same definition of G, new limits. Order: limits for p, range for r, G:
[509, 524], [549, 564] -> 2.38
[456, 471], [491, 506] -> 2.45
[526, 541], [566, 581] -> 2.31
